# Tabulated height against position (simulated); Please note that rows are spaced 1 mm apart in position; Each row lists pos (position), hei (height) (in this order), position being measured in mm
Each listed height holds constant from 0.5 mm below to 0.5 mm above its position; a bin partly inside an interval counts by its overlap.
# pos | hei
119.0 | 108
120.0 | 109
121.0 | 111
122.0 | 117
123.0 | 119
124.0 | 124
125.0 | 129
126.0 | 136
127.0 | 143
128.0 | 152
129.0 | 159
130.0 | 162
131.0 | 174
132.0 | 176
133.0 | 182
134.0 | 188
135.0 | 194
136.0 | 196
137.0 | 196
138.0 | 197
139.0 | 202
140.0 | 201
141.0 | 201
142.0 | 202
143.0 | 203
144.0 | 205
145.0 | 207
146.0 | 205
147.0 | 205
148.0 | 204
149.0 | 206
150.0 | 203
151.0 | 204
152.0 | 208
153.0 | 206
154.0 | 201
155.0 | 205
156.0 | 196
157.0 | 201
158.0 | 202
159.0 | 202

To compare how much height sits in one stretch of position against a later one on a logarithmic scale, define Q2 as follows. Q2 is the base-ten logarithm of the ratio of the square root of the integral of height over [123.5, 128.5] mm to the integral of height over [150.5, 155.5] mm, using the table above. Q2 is -1.59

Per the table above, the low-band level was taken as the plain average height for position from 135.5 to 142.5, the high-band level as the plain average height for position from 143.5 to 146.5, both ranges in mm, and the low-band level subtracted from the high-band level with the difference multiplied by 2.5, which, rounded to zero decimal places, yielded 16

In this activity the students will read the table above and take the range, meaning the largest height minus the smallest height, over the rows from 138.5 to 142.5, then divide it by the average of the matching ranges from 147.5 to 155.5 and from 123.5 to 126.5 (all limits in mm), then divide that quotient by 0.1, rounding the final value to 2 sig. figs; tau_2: 1.1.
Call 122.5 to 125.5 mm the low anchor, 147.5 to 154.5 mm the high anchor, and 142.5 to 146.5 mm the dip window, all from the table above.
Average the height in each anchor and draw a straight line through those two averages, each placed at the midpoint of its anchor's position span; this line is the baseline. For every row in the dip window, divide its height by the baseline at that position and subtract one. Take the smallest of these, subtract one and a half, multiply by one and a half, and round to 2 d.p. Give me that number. -2.13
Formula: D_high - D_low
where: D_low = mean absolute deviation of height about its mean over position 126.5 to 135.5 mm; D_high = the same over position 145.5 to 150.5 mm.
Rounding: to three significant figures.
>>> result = -13.3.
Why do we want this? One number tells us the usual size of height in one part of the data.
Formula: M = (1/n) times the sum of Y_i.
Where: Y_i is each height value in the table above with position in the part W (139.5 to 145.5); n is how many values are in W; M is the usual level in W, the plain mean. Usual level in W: 203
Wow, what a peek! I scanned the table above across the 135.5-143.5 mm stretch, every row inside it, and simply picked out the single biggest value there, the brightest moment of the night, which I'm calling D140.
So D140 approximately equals 203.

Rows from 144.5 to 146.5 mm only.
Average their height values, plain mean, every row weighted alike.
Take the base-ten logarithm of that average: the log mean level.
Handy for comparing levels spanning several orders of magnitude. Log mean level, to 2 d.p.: 2.31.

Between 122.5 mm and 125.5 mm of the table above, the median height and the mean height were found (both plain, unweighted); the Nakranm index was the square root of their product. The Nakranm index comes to 124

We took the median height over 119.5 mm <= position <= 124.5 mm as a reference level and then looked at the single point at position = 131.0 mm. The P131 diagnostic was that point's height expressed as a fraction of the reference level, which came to 1.5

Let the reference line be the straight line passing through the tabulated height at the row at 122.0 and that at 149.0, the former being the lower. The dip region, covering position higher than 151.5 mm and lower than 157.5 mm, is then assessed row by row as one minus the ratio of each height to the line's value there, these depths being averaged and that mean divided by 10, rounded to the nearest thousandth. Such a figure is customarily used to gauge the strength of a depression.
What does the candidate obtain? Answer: 0.009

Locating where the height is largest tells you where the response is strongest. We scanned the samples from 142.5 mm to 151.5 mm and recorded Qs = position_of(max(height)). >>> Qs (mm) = 145.0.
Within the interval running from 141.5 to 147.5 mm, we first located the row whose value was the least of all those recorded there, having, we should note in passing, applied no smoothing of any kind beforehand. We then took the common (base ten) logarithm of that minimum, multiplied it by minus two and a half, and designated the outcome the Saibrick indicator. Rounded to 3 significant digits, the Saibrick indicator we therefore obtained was -5.76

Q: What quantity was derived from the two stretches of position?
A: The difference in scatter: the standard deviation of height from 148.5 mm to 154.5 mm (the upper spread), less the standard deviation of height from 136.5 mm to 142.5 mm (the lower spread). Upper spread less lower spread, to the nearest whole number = 0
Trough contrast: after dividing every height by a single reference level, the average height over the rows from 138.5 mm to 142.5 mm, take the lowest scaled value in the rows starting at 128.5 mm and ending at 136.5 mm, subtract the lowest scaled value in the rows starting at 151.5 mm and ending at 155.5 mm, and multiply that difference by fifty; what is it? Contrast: -10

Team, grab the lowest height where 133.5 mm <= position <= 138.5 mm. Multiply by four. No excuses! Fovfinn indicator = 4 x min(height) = 752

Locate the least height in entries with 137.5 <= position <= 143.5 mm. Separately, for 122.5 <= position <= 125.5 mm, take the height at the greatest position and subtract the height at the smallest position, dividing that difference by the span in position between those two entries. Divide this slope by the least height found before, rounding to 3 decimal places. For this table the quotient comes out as 0.025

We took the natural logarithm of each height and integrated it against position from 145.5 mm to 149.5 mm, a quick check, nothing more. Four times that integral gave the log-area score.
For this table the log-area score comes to 85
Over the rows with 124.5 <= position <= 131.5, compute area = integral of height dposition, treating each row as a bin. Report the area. 1055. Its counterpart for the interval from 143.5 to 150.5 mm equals 1435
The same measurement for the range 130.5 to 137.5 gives 1306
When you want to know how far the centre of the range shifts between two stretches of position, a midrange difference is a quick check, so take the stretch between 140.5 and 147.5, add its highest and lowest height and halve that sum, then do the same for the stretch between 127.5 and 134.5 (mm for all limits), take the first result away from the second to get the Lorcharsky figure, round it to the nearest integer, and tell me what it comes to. -34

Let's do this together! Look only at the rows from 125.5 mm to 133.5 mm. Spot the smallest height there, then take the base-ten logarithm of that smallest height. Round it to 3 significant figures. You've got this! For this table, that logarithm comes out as 2.13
